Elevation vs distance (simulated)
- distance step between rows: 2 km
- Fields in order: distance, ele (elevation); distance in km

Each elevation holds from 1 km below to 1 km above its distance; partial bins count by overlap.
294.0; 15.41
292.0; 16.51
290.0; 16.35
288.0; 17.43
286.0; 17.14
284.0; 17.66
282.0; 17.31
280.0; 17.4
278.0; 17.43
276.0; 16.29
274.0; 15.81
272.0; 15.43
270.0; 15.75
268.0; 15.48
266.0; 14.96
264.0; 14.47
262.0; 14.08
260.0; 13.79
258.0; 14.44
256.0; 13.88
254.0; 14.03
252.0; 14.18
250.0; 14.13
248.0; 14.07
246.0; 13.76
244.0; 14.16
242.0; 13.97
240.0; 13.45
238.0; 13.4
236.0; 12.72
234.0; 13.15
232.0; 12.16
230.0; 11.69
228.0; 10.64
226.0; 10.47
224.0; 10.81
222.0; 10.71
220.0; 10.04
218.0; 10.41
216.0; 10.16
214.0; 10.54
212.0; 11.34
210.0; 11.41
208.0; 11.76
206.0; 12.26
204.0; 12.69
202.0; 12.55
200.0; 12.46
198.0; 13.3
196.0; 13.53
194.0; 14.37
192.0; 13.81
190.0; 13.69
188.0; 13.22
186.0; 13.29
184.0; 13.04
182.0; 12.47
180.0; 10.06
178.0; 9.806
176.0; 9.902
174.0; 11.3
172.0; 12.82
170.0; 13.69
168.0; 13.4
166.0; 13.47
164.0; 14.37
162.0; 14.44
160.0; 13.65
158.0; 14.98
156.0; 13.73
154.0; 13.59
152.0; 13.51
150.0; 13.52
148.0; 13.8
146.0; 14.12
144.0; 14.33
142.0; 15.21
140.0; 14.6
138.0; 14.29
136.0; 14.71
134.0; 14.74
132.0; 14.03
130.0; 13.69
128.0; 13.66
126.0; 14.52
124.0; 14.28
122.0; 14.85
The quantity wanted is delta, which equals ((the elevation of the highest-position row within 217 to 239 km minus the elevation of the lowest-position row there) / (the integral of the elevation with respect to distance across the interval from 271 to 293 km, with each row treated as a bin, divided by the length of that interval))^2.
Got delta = 0.032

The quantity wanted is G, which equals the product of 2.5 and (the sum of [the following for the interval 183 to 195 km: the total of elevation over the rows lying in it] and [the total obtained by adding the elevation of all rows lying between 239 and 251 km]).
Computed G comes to 412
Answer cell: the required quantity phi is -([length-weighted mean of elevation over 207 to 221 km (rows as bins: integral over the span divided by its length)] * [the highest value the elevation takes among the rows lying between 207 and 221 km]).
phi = -127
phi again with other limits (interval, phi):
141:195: -201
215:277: -217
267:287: -293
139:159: -215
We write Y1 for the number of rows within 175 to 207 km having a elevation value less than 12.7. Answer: 8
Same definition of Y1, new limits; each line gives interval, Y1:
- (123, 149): 0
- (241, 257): 0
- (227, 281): 3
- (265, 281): 0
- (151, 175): 1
